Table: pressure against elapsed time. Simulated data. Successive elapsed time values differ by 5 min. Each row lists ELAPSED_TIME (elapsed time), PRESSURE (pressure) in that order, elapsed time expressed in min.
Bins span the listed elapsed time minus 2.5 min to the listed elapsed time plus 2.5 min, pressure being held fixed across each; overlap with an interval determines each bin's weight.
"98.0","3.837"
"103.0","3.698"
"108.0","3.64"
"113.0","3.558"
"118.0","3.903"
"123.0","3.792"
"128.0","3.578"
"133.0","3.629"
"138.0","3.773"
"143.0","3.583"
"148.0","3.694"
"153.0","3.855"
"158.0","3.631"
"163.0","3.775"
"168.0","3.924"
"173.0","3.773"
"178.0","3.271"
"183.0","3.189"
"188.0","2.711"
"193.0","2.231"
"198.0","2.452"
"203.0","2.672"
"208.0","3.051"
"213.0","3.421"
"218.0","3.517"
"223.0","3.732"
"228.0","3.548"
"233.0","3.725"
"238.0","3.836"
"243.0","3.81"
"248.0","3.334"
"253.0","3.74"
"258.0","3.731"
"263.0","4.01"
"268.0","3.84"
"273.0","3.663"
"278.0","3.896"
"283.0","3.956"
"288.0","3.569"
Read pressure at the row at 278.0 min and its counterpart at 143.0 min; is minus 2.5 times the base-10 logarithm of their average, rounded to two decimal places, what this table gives -1.43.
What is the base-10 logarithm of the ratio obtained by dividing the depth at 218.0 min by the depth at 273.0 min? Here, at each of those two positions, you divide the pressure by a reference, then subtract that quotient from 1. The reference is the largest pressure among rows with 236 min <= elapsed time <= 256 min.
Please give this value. 0.27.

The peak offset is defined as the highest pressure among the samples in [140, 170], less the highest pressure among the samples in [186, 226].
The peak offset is 0.2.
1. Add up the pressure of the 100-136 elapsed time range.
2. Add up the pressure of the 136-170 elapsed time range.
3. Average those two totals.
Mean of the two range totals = 26.0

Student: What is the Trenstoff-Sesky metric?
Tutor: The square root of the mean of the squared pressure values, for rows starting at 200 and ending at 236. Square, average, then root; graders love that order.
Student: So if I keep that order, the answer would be 3.4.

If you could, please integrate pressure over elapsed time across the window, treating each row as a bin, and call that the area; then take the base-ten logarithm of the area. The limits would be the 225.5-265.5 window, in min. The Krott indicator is 2.2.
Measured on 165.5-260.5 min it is 2.5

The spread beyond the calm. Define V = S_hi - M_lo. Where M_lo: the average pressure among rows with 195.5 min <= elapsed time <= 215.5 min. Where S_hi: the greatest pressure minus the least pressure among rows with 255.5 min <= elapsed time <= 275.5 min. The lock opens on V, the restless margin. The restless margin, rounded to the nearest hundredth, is -2.55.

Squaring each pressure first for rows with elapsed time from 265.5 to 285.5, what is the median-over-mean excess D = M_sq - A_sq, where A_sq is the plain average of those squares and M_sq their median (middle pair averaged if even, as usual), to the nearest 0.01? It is 0.21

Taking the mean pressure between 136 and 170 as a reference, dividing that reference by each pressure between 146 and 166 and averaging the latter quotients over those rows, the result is 1.00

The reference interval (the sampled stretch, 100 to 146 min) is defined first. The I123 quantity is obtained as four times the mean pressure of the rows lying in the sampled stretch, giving 14.74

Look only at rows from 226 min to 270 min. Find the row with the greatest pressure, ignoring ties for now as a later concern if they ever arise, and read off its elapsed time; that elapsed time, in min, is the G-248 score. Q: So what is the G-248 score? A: 263.0 min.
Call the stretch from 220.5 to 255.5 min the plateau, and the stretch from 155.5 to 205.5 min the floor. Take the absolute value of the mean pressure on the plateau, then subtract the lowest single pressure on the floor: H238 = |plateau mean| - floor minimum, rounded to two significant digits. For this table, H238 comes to 1.4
